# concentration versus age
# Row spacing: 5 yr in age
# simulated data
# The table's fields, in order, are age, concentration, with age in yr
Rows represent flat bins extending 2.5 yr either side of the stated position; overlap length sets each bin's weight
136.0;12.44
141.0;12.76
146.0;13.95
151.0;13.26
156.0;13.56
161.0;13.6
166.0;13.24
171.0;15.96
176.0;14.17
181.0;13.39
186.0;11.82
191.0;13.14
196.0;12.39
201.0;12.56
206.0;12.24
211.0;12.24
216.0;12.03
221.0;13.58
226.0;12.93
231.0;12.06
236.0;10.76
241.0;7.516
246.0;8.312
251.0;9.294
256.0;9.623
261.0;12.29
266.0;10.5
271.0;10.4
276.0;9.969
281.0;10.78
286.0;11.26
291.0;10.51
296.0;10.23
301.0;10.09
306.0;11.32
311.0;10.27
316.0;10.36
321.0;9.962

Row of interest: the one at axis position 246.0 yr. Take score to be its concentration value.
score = 8.312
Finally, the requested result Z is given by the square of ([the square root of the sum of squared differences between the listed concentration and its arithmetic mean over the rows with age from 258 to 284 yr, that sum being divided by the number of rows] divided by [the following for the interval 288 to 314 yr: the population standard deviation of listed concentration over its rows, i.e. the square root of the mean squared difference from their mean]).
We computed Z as 3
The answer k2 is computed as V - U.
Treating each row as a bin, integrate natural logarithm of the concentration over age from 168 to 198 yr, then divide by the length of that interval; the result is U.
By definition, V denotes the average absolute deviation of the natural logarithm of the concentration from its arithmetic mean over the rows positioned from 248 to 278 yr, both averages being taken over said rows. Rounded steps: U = 2.60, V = 0.068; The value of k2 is -2.53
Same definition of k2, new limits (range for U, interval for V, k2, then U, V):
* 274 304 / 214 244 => -2.20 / 2.35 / 0.151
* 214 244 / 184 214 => -2.39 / 2.42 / 0.024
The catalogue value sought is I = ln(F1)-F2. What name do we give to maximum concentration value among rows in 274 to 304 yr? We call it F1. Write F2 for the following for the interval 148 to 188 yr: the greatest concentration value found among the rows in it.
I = -14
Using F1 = 11.26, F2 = 15.96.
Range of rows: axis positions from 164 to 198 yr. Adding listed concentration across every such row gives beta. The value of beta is 94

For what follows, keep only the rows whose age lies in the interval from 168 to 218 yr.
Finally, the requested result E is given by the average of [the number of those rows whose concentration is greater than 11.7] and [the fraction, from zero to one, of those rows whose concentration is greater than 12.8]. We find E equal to 5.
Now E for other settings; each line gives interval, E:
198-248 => 4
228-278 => 1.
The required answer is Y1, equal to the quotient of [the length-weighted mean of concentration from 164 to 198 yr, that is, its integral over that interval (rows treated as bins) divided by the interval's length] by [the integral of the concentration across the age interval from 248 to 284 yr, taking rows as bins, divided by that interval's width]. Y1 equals 1.30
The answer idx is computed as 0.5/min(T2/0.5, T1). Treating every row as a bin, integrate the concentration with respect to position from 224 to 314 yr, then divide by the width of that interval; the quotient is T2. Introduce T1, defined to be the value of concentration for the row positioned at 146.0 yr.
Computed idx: 0.036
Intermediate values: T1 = 13.95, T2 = 10.4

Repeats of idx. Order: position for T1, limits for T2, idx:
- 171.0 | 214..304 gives 0.031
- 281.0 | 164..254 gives 0.046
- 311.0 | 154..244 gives 0.049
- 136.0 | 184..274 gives 0.040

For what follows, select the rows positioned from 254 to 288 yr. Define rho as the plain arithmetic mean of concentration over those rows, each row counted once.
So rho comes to 10.7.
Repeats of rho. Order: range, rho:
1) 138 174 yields 13.8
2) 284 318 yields 10.6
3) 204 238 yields 12.3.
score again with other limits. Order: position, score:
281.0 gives 10.78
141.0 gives 12.76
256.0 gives 9.623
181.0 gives 13.39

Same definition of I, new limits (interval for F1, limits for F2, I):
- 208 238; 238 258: -7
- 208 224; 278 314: -9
